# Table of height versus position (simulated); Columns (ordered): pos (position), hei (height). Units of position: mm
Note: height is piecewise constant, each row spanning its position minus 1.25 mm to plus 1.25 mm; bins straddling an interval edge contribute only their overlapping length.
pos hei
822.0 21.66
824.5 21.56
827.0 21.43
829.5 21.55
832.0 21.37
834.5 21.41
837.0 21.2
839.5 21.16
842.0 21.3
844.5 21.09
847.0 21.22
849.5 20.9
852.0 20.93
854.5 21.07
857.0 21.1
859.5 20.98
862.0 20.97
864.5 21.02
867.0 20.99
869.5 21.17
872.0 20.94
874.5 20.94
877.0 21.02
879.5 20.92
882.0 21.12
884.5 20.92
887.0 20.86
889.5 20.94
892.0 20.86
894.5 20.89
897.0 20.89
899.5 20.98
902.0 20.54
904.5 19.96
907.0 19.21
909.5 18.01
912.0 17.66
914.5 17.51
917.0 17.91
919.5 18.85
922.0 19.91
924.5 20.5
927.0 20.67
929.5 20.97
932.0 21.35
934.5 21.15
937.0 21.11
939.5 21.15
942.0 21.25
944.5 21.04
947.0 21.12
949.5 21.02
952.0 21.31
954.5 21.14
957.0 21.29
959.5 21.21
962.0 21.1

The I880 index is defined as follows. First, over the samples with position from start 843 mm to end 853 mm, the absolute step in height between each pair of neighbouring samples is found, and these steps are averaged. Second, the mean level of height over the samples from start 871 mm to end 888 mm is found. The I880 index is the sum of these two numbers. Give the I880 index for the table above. 21.12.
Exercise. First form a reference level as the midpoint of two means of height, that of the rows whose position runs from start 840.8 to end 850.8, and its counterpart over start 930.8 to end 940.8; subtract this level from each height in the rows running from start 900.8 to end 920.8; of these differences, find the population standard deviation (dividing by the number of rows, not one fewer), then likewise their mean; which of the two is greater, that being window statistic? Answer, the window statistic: 1.1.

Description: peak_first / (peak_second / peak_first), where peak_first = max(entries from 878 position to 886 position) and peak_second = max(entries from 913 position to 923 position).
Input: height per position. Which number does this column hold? 22.4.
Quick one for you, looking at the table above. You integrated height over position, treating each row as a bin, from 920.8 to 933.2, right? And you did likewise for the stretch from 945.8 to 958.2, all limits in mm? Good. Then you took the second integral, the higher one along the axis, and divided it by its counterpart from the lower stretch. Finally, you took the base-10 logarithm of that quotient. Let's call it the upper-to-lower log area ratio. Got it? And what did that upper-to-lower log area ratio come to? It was 0.0103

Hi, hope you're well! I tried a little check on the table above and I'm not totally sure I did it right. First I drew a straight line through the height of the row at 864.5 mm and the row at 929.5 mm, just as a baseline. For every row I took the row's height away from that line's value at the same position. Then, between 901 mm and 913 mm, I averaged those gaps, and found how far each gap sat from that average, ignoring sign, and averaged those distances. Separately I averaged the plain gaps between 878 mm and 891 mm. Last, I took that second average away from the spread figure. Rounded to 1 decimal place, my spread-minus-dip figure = 0.9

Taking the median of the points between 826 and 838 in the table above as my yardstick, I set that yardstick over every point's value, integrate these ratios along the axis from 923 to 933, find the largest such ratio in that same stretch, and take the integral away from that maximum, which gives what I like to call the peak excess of -9.2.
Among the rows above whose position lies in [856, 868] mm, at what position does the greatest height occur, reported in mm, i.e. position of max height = 857.0 mm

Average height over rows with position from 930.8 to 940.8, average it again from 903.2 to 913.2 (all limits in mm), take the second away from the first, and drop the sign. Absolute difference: 2.5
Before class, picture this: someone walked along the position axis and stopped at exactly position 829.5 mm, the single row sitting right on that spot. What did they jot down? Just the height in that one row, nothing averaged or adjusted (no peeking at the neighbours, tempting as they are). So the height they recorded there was 21.55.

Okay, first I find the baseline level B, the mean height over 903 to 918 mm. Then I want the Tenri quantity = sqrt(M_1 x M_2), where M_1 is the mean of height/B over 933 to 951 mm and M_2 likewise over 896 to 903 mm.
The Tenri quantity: 1.14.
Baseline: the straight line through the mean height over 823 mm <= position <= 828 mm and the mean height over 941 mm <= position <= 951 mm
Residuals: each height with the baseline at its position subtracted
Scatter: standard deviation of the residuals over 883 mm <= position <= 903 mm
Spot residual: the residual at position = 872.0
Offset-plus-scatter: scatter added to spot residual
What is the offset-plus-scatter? -0.29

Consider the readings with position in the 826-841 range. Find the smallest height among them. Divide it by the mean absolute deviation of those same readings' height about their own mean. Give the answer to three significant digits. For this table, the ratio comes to 183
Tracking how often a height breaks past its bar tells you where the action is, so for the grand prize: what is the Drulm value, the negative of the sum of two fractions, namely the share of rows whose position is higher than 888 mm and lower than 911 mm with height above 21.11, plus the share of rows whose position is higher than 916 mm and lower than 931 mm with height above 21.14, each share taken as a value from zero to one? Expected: 0.0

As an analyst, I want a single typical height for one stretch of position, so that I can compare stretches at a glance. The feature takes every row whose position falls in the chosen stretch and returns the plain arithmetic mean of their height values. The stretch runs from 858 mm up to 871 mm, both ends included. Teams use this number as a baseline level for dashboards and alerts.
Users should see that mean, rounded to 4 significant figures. 21.03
